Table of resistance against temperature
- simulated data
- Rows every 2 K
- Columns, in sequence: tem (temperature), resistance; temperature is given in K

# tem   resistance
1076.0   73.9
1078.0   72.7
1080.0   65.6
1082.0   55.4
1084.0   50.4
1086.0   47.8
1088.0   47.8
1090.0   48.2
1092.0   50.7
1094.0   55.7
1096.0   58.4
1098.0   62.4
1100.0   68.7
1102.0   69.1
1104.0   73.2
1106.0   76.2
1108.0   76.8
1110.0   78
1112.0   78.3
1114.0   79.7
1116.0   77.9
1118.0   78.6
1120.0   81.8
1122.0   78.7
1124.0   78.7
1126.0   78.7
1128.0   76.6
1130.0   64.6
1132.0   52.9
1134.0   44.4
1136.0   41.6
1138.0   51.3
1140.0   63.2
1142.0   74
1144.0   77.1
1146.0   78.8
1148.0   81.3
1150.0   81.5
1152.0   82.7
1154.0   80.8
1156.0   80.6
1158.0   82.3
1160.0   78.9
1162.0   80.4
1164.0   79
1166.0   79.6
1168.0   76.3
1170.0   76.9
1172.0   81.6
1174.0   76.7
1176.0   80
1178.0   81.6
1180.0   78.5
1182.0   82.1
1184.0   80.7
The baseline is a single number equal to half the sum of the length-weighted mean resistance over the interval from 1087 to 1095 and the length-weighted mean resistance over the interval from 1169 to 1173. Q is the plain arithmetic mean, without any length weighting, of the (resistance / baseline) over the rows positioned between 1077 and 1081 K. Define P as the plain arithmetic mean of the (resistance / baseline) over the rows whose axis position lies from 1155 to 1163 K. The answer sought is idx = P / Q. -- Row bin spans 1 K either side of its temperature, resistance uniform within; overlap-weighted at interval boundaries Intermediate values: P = 1.24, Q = 1.07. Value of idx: 1.16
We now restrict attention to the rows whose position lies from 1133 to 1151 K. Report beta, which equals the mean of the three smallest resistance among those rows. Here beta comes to 45.8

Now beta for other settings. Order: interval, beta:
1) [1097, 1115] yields 66.7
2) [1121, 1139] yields 45.8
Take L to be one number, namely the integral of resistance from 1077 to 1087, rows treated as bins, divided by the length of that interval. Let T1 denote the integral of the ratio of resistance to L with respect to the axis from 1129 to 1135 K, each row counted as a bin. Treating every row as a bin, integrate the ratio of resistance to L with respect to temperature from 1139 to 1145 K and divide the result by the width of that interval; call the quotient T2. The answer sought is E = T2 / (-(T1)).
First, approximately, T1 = 5.5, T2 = 1.2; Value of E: -0.22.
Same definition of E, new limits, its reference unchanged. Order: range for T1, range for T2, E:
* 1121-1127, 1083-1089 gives -0.10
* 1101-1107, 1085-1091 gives -0.11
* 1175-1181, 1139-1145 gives -0.15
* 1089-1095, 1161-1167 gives -0.26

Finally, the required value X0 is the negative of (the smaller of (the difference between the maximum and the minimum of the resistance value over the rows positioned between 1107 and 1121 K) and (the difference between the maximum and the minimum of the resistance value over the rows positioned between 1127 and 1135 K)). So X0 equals -5.00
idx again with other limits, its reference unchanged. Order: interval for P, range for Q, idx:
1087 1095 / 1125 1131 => 0.69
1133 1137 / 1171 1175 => 0.54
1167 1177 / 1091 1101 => 1.32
